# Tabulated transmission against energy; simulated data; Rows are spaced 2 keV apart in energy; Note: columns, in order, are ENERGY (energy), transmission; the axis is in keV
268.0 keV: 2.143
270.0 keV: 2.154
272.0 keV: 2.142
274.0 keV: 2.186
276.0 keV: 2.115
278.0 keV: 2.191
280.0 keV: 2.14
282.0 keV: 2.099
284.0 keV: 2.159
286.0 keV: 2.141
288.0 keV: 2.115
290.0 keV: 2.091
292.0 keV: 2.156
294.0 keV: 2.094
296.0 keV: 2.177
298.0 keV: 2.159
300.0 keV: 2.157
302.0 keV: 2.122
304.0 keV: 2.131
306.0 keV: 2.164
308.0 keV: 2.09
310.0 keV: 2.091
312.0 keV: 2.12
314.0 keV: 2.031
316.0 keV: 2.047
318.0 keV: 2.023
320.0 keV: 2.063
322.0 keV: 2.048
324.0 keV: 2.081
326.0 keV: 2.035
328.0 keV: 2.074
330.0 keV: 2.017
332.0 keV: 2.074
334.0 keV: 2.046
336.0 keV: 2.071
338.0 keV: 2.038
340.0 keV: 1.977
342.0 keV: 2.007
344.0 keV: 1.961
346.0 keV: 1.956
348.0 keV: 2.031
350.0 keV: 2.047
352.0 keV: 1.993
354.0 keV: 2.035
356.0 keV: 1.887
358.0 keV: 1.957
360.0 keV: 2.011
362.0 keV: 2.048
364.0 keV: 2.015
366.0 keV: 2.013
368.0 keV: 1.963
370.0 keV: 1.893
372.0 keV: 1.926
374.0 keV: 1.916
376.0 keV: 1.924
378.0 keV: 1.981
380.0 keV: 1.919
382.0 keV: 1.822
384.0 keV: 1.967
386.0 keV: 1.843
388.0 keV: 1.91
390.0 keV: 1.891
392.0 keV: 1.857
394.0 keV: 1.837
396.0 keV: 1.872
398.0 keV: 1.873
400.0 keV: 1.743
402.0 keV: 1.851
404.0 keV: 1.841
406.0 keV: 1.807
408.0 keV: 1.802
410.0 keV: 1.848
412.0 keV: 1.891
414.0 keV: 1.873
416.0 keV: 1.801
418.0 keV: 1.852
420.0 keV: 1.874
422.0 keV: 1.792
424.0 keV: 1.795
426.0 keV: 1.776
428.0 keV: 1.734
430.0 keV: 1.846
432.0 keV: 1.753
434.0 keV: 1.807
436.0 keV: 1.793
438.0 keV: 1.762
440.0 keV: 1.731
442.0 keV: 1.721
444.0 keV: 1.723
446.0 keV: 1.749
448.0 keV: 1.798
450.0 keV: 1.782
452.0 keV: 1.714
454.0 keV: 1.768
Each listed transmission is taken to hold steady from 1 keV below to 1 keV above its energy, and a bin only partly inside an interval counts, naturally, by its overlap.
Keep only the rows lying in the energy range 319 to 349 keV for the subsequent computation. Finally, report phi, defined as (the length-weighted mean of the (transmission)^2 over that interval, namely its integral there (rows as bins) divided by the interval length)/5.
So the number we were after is 0.83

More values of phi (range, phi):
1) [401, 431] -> 0.67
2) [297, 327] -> 0.87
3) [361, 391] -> 0.75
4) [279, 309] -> 0.91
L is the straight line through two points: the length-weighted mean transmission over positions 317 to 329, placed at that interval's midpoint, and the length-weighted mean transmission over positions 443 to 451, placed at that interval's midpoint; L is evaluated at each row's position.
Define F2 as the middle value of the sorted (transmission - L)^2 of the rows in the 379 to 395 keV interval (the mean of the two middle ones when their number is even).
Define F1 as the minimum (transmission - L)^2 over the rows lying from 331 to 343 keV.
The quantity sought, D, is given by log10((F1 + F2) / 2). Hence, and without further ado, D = -3.02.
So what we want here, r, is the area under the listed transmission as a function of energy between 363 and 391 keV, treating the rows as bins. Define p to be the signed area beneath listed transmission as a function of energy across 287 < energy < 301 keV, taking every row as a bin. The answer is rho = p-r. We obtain -24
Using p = 30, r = 54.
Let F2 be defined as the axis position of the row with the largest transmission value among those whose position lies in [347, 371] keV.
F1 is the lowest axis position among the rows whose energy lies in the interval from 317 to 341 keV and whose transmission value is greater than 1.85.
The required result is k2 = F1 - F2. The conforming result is -44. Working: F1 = 318.0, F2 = 362.0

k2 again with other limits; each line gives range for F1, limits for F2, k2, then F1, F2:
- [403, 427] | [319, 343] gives 88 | 412.0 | 324.0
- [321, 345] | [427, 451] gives -108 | 322.0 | 430.0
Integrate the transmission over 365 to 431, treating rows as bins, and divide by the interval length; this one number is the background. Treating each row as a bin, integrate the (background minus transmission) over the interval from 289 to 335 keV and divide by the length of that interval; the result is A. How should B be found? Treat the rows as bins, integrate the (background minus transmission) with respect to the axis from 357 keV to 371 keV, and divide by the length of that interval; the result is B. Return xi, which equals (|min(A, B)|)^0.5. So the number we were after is 0.476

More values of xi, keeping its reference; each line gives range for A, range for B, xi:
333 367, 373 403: 0.375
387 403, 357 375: 0.327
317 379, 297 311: 0.516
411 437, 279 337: 0.482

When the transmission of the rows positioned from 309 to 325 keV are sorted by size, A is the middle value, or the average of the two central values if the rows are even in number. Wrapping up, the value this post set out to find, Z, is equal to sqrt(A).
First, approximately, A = 2.06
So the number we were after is 1.434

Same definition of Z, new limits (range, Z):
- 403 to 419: 1.358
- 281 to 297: 1.459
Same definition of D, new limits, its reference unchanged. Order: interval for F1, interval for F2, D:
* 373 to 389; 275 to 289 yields -3.65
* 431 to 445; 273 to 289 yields -3.71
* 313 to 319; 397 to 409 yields -2.96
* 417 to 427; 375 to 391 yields -2.99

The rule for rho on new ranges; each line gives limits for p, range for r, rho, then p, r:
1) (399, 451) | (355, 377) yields 50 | 93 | 43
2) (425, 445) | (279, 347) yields -106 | 35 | 142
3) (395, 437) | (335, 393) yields -37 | 76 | 114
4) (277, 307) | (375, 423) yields -25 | 64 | 89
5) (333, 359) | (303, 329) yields -2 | 52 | 54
